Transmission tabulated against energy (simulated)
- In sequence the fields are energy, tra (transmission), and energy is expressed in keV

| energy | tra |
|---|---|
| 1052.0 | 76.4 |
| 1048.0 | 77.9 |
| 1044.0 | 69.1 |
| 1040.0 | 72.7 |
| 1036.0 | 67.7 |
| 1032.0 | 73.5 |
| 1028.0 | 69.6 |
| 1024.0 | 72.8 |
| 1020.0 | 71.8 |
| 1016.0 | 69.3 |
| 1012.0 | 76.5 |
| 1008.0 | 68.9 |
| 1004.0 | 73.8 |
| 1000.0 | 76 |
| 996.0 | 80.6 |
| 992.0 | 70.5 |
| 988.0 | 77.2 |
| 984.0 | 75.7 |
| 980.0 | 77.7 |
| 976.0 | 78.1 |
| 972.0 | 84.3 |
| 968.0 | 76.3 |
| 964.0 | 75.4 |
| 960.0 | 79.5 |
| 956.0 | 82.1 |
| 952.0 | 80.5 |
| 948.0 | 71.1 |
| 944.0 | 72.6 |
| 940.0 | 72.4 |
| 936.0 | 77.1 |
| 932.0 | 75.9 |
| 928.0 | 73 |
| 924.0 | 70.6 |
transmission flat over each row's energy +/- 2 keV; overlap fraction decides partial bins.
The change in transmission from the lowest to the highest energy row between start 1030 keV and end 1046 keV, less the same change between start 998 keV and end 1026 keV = -1.2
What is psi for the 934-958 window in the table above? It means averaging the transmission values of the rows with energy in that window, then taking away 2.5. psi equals 73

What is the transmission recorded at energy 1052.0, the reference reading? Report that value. 76.4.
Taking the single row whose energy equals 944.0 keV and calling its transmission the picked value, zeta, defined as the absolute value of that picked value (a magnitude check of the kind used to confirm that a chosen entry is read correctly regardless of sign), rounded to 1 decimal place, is 72.6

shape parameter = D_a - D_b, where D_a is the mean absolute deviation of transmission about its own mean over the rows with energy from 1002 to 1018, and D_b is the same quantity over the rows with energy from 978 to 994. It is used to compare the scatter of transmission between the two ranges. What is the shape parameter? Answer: 0.64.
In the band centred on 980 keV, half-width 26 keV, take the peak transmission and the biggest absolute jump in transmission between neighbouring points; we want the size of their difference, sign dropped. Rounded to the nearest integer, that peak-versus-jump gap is 74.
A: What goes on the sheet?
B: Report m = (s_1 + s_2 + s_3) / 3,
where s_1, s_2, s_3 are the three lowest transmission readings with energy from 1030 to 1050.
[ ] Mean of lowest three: 69.8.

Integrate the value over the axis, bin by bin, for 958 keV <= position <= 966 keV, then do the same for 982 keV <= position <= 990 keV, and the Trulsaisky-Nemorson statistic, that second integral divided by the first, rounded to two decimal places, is 0.99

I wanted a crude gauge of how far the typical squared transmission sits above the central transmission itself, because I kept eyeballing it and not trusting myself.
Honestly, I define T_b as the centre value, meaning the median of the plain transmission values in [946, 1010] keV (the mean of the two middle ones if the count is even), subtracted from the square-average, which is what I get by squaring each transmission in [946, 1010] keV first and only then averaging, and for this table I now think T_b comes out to 5828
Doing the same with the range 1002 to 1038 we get 5054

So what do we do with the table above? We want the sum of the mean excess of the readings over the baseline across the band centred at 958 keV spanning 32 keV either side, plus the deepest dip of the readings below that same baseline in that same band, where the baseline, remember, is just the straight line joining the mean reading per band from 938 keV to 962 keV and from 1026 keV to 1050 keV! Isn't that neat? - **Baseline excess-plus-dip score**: 6.2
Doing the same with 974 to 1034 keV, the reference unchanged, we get 5.0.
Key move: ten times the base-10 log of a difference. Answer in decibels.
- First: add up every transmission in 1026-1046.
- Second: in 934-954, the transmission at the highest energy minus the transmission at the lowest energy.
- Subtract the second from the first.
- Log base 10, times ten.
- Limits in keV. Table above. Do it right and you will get 25.4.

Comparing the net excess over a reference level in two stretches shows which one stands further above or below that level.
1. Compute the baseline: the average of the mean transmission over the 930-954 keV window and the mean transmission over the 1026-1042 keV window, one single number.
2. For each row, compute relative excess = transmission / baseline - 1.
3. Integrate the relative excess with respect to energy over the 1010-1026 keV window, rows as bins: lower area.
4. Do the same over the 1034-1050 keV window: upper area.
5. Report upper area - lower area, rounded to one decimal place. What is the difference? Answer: -0.2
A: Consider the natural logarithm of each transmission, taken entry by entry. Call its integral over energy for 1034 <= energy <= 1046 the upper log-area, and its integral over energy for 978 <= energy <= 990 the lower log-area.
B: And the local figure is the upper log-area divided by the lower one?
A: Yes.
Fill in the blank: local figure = 0.98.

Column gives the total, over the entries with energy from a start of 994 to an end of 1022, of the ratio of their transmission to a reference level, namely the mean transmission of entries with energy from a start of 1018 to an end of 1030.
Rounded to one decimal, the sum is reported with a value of 7.2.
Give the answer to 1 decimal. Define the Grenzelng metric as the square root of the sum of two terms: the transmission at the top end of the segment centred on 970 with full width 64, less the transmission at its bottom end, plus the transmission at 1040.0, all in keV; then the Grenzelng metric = 8.7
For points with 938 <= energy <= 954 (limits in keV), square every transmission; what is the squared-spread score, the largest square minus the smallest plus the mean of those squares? 6937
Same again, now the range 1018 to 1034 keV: 5733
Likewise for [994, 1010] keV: 7366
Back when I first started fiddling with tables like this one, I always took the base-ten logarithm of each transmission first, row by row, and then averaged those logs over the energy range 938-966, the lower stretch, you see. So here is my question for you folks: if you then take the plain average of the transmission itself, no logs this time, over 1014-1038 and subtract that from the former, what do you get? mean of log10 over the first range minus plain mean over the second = -68.9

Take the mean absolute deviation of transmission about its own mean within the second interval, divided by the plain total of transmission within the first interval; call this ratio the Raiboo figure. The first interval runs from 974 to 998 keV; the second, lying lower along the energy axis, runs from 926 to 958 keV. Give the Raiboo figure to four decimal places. 0.0072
